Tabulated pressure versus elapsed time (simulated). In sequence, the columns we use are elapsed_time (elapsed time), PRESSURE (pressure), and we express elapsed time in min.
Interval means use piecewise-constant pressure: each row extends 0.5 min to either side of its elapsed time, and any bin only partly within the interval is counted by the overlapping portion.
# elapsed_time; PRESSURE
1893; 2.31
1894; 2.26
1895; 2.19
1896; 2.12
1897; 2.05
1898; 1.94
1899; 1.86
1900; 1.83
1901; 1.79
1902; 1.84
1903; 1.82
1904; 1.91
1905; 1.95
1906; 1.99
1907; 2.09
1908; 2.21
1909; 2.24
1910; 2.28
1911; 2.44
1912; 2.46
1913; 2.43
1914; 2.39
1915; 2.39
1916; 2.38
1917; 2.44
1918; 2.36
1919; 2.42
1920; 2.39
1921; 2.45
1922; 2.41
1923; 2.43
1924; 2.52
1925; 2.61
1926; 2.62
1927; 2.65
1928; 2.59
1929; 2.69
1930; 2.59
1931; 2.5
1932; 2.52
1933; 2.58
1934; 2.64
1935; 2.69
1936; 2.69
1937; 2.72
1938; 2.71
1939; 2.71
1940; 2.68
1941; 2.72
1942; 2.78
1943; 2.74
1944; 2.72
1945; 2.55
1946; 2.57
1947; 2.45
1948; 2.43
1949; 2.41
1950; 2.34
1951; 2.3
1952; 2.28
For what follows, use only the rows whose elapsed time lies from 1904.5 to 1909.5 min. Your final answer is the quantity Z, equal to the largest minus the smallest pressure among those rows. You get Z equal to 0.29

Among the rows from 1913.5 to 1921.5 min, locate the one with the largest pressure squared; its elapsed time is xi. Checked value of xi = 1921 min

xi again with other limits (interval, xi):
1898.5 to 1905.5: 1905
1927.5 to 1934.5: 1929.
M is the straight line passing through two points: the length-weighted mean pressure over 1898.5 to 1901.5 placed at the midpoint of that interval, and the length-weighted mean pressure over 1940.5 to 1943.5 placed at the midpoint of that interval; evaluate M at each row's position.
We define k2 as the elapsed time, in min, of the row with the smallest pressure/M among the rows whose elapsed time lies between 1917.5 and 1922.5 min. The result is 1922 min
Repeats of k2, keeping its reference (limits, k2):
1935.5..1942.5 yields 1940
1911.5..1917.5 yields 1916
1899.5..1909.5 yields 1903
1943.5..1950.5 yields 1950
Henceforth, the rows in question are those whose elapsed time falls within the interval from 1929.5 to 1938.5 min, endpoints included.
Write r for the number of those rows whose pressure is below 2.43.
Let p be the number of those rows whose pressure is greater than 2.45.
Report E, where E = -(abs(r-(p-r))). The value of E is -9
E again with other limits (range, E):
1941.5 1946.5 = -5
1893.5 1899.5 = -12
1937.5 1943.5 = -6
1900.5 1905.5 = -10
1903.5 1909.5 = -12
